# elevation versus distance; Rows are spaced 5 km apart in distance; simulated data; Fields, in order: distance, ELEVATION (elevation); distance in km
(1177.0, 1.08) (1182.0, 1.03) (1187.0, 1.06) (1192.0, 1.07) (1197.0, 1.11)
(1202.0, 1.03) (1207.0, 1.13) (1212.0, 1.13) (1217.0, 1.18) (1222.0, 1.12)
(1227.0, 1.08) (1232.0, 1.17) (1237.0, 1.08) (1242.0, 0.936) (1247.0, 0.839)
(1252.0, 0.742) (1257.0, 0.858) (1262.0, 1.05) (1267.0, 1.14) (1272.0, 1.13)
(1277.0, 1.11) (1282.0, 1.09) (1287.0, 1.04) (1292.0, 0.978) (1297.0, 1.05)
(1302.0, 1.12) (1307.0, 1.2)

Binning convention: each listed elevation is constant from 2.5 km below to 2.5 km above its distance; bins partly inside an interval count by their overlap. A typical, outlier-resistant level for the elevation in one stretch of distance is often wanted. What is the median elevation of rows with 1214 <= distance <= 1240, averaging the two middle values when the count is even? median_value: 1.12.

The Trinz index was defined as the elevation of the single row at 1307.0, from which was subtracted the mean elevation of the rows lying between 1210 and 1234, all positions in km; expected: 0.06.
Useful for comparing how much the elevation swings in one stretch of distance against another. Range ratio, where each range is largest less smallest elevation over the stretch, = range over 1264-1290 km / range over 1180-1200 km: 1.25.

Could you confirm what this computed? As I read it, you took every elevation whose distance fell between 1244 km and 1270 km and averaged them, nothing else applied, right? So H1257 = 0.93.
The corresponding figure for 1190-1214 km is 1.09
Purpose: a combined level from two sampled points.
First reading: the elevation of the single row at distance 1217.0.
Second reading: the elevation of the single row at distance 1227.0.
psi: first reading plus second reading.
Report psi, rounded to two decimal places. 2.26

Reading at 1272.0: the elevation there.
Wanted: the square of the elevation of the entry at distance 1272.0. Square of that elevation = 1.28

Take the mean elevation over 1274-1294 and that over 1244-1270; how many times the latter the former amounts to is 1.14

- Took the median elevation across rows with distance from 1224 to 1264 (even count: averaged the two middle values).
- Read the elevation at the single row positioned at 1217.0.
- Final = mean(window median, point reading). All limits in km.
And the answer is 1.09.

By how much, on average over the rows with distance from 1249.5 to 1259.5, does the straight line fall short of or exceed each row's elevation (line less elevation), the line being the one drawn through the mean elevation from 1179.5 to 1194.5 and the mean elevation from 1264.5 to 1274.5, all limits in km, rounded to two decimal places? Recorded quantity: 0.32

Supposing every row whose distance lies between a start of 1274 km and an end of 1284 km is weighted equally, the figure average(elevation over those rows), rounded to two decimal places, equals 1.10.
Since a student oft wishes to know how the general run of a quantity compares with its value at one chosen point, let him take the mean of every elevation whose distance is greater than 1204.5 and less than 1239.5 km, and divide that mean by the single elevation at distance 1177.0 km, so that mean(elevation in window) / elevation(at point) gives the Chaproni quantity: 1.04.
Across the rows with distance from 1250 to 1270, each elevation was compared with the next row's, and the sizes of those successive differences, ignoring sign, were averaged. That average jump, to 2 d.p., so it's 0.13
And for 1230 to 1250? 0.11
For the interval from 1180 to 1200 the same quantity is 0.03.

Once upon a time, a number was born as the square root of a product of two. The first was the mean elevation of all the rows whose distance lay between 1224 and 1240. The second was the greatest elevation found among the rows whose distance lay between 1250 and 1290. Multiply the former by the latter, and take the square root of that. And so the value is 1.12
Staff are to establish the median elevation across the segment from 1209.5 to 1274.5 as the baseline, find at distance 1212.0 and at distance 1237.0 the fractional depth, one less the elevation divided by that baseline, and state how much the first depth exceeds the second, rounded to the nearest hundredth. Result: -0.05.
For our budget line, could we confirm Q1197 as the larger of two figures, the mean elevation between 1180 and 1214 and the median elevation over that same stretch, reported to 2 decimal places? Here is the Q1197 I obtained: 1.08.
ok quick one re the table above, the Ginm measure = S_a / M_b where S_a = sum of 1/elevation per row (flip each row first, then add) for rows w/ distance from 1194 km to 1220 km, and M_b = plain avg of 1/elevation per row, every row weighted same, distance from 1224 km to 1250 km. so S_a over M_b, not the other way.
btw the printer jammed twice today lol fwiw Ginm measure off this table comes 4.5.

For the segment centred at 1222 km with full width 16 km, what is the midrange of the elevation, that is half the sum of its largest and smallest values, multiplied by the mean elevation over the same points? 1.3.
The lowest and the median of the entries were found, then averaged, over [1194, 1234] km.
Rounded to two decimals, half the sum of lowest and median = 1.08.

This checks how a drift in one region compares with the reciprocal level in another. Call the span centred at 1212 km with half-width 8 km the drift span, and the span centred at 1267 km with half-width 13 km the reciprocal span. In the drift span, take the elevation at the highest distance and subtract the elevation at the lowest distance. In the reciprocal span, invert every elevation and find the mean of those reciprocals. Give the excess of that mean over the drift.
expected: 0.91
